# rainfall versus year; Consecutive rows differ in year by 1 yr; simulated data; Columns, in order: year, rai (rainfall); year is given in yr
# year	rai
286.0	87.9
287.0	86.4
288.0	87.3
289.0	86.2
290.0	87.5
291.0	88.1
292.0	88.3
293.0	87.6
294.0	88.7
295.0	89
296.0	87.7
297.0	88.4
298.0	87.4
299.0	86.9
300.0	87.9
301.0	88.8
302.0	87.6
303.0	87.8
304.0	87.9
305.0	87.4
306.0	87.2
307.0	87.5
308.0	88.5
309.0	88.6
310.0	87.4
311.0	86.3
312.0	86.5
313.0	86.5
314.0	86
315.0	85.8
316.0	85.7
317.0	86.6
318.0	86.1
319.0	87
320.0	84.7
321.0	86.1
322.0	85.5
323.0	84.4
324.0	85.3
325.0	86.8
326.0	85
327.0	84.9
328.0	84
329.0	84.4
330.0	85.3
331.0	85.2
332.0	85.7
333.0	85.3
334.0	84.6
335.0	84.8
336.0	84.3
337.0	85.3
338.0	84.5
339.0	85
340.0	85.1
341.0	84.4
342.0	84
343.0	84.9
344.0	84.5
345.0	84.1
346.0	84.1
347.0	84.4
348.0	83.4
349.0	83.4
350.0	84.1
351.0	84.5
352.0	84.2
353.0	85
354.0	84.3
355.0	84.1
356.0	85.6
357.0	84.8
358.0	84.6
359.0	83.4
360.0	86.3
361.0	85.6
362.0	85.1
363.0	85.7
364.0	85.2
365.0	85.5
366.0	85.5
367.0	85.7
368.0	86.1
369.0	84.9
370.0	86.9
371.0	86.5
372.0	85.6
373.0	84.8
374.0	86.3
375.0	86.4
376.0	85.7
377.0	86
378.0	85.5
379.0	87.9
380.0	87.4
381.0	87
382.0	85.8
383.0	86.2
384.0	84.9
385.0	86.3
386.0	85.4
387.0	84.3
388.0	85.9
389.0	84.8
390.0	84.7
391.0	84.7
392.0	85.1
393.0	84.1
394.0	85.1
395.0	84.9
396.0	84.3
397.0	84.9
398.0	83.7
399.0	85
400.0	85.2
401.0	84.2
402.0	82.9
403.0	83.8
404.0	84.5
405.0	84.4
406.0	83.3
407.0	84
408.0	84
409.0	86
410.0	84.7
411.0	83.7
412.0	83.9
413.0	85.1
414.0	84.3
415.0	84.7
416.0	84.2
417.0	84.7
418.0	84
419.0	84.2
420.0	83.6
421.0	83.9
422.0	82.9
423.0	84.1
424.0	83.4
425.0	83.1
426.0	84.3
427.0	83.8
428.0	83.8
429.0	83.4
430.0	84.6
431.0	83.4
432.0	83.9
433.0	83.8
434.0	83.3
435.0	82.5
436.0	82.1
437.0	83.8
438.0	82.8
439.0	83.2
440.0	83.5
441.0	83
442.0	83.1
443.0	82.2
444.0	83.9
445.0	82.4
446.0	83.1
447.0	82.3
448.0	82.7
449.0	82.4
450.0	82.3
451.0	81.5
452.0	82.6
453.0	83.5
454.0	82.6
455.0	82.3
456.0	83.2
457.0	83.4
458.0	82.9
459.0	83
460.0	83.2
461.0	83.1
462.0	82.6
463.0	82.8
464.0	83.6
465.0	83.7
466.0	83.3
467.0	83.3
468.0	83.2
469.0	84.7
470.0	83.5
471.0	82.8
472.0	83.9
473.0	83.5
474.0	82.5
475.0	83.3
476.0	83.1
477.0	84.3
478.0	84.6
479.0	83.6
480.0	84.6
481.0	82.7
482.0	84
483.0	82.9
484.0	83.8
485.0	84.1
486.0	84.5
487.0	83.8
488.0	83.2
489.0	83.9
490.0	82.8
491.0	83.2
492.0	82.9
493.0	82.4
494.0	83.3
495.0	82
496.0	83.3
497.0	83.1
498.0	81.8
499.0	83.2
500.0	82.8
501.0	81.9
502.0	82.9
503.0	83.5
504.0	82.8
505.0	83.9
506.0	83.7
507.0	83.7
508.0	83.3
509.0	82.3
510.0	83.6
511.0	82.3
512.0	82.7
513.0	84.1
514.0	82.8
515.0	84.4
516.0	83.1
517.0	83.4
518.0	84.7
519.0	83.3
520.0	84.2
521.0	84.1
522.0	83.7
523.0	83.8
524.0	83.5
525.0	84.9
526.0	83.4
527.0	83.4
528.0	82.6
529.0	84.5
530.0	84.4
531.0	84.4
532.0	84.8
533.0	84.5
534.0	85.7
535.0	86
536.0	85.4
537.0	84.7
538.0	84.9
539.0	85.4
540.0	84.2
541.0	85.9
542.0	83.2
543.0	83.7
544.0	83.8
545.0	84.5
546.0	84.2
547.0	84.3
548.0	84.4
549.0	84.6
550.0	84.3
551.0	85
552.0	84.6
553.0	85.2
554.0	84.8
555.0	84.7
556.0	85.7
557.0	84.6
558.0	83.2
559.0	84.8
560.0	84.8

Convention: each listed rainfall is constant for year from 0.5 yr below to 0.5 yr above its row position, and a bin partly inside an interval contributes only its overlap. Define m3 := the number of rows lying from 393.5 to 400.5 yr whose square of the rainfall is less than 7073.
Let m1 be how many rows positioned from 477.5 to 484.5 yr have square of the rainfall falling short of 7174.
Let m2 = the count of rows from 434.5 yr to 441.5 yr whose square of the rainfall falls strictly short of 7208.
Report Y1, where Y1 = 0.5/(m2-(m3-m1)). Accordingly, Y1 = 0.038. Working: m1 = 7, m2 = 7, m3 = 1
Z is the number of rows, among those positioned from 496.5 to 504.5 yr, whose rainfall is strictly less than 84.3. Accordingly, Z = 8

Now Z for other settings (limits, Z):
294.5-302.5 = 0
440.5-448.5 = 8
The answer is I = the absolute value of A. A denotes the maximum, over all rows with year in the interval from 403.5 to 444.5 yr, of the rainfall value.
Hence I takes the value 86.0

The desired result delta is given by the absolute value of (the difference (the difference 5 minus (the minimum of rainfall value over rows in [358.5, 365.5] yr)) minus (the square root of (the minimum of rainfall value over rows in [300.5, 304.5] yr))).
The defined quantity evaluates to 87.8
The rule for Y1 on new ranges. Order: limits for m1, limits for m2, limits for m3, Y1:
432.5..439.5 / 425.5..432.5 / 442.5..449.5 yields 0.071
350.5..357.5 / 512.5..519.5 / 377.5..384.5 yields 0.045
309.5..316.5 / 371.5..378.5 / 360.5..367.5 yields 0.500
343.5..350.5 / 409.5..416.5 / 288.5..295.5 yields 0.038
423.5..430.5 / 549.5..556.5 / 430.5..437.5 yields 0.125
